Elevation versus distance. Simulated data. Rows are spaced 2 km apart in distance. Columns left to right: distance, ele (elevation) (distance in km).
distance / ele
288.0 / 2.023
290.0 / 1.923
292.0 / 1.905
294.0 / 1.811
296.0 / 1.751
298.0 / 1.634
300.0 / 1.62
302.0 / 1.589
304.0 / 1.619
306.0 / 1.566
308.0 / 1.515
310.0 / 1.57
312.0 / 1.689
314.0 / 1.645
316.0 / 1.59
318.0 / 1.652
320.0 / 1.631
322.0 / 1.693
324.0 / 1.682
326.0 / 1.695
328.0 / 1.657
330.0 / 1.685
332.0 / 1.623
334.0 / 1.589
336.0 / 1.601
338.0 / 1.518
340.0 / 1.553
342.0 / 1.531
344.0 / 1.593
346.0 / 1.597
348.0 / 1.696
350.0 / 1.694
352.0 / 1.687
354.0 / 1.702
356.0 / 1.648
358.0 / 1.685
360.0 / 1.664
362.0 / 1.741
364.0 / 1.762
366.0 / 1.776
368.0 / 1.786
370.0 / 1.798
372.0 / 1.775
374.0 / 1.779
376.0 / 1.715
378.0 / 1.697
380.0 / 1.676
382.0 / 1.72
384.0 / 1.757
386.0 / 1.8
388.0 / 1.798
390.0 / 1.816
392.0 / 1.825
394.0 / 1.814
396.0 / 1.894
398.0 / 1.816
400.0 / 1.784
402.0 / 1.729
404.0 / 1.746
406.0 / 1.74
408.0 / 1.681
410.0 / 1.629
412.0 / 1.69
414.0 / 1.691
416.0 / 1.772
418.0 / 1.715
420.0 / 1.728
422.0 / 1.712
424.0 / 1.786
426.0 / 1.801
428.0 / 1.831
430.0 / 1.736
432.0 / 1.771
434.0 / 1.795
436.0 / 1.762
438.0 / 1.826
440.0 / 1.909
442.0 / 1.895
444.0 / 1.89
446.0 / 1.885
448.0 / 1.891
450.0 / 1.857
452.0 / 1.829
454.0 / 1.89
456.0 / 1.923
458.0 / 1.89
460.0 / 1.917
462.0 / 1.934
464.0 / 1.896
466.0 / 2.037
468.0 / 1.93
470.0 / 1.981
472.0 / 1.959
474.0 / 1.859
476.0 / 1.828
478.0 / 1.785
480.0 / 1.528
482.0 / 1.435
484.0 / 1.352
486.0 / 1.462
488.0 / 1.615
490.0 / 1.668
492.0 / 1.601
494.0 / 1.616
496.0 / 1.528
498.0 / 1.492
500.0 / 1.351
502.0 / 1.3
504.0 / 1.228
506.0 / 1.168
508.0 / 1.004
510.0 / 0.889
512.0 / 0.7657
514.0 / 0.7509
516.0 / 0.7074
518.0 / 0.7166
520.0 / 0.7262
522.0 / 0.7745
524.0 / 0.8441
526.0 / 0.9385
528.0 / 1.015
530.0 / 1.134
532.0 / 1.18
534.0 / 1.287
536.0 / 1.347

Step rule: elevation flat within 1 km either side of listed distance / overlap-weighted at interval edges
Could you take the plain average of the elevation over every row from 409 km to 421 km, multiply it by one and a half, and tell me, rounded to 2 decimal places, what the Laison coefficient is 2.56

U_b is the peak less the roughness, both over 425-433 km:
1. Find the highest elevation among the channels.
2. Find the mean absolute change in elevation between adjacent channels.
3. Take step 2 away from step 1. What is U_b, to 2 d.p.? 1.78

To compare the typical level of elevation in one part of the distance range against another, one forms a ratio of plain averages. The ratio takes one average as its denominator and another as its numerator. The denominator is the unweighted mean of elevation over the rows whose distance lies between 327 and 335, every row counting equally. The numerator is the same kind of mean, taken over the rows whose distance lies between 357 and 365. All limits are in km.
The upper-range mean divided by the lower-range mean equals 1.045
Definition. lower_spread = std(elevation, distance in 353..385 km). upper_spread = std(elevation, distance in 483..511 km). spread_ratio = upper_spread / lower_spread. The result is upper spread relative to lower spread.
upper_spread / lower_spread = 5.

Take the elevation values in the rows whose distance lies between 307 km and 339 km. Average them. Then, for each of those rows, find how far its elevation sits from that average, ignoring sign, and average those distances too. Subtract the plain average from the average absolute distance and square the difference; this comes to 2.5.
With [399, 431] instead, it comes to 2.9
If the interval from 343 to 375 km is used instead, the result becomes 2.7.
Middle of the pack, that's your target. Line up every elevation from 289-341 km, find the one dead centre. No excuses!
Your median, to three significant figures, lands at 1.63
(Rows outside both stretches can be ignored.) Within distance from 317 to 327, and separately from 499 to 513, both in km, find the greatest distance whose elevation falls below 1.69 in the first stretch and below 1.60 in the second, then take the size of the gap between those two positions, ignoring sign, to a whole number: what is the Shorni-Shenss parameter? 188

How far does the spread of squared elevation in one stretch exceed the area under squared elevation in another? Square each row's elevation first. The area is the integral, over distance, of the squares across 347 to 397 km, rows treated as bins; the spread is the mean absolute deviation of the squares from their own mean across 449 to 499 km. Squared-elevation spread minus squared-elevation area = -152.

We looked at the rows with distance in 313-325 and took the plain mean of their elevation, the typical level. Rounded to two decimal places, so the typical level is 1.65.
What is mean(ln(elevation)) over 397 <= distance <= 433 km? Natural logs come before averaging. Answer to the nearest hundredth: 0.55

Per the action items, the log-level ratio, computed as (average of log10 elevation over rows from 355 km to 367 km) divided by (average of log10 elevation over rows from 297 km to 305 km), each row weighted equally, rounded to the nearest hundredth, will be 1.12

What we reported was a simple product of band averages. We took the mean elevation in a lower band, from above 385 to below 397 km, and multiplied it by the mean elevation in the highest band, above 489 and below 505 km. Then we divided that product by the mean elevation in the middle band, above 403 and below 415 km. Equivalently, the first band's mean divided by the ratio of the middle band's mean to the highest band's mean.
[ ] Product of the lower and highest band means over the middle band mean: 1.58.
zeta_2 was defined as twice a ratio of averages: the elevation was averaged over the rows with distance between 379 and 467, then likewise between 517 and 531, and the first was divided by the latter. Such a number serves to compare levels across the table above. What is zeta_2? 4.1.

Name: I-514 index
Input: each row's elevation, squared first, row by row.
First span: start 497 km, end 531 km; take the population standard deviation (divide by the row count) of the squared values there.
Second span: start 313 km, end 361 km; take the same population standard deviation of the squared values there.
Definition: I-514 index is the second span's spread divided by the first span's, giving 0.34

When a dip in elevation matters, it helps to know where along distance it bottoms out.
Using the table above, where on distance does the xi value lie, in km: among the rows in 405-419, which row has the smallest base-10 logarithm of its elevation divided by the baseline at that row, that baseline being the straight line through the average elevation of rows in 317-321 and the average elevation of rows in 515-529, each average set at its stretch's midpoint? 410.0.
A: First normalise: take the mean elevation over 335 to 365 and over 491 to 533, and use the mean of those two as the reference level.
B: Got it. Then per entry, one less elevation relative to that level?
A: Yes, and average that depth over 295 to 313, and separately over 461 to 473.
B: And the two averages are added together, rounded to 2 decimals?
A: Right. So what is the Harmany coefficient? -0.62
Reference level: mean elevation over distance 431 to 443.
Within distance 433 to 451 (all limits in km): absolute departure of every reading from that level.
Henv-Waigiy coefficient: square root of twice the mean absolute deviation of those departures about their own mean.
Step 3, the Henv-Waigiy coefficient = 0.203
